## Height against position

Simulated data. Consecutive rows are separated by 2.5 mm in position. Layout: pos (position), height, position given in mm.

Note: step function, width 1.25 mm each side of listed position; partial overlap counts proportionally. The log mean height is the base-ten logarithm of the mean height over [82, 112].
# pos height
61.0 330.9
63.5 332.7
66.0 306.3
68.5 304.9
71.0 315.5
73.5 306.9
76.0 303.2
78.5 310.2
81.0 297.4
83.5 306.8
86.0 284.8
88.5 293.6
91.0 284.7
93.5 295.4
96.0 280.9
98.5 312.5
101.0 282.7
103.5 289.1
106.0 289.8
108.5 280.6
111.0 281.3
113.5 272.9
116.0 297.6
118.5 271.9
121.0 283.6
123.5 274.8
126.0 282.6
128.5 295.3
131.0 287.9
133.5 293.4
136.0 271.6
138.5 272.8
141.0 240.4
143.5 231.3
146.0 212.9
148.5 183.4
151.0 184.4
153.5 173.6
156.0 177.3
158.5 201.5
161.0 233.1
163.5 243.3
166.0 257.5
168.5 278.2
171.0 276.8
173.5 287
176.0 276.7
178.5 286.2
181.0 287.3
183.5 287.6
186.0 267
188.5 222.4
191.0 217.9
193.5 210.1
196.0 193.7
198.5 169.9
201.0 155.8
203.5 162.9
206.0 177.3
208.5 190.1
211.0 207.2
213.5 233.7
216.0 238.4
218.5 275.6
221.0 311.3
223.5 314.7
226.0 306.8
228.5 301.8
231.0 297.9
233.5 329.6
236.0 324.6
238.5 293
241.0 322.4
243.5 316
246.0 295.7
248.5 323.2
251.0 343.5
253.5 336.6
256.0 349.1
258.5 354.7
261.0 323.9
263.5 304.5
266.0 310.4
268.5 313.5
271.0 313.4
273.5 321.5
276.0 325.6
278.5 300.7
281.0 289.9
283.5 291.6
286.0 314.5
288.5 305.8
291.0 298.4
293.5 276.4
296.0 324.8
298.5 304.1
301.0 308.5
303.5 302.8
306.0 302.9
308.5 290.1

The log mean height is 2.46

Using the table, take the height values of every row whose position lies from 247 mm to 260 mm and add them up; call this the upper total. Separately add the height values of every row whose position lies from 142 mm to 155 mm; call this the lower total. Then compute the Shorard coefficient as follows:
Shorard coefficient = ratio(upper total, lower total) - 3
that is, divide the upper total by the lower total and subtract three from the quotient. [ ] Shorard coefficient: -1.3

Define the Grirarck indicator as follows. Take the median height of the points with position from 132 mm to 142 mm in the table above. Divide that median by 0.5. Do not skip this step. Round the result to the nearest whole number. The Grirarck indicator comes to 544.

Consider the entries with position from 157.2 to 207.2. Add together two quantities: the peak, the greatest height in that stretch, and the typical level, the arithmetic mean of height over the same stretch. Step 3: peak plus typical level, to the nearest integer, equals 522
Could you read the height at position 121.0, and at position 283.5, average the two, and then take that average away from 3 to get -285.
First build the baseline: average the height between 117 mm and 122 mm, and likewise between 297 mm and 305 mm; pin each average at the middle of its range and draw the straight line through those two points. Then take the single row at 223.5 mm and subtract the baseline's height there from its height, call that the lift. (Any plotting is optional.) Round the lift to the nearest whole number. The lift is 21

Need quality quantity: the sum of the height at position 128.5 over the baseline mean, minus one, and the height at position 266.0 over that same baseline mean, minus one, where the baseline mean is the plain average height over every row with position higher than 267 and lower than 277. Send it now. -0.10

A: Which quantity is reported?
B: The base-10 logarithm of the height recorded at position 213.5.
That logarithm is 2.37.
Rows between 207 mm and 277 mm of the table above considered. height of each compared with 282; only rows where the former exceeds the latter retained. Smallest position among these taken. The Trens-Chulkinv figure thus 221.0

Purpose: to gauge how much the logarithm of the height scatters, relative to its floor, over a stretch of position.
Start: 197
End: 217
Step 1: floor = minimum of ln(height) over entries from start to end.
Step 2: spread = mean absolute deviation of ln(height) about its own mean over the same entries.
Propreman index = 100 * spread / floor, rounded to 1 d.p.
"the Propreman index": 2.6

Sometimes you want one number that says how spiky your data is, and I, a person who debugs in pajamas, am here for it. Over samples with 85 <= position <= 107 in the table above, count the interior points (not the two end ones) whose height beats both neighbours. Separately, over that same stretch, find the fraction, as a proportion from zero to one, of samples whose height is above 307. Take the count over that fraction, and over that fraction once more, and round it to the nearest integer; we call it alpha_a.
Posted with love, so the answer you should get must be 243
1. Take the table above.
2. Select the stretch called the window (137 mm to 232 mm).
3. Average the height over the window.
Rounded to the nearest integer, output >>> 238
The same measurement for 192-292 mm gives 284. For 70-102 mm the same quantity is 298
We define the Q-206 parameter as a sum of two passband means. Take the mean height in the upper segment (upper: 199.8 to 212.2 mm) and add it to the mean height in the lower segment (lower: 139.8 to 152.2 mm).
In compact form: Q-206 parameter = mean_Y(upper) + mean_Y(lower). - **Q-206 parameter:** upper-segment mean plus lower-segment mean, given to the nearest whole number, 389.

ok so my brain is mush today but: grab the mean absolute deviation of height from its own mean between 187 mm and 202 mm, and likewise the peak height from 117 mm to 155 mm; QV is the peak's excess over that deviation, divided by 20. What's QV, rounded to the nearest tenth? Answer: 13.7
